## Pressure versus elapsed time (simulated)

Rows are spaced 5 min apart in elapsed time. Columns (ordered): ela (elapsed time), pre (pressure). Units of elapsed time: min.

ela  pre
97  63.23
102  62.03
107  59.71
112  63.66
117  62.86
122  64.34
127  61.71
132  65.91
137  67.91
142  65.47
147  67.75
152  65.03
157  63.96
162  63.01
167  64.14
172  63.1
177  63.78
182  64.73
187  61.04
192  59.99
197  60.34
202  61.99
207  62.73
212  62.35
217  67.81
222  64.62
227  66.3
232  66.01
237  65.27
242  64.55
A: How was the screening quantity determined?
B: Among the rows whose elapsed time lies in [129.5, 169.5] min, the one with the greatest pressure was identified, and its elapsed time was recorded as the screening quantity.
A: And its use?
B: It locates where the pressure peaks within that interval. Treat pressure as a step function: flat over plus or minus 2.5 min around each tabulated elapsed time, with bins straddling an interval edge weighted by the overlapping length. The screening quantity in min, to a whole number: 137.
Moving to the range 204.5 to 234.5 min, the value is 217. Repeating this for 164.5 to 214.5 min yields 182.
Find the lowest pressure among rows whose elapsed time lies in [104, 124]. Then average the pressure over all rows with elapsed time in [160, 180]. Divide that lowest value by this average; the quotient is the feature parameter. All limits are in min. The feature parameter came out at 0.940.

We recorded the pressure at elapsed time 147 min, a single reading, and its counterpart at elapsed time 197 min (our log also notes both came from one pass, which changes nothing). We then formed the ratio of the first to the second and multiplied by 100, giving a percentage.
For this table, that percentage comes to 112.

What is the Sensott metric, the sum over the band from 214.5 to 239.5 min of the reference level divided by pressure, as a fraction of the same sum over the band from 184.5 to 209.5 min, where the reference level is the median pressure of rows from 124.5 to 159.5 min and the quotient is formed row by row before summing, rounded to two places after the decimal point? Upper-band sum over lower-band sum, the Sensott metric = 0.93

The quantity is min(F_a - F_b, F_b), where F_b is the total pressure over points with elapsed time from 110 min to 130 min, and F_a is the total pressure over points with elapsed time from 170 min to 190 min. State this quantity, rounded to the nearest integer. 0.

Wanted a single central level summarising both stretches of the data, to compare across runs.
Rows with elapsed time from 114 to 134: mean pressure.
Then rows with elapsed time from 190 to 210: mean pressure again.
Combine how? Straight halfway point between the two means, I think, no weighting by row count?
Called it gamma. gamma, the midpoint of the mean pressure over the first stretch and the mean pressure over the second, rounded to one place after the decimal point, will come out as 62.5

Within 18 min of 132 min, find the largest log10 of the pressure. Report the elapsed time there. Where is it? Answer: 137 min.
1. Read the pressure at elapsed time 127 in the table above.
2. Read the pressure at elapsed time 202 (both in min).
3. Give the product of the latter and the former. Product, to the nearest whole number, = 3825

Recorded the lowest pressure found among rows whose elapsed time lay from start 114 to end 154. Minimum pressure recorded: 61.71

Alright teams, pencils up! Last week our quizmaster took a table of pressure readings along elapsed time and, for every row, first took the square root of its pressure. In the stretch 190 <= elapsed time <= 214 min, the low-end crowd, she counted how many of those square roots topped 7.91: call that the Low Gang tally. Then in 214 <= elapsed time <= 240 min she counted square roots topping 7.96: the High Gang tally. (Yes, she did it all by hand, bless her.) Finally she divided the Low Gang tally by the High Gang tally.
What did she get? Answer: 0.20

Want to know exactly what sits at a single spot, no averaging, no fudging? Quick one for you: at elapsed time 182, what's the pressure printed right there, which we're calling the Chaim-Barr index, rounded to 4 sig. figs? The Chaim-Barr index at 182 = 64.73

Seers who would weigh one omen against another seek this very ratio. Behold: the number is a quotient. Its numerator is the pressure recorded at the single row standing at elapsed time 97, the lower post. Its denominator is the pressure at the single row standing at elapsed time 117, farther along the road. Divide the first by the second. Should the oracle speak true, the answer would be 1.01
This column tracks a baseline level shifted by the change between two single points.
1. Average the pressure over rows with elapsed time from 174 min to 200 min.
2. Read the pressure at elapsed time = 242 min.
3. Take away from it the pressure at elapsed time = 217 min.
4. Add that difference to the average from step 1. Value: 59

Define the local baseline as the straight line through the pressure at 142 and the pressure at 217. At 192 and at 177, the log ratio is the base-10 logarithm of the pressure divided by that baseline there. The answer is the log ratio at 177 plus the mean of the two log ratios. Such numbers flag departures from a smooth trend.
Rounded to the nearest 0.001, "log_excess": -0.052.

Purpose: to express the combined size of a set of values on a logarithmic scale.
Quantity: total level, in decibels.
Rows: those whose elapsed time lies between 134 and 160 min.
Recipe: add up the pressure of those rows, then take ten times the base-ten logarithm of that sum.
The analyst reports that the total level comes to 25.2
